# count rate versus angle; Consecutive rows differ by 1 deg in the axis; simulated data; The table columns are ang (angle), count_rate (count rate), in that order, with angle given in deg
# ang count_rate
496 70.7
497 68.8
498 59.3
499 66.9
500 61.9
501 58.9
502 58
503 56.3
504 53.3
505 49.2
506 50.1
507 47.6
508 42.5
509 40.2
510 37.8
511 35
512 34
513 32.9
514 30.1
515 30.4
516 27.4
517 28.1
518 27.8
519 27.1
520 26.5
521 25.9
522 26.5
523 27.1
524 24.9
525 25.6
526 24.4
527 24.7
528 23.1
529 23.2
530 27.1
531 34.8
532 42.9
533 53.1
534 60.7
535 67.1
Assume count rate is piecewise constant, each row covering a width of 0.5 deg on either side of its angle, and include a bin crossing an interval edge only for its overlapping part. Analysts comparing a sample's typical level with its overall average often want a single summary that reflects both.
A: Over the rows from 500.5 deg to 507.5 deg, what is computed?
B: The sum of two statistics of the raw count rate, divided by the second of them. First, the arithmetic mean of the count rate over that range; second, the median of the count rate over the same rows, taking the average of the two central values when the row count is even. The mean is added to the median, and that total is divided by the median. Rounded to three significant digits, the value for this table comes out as 2.00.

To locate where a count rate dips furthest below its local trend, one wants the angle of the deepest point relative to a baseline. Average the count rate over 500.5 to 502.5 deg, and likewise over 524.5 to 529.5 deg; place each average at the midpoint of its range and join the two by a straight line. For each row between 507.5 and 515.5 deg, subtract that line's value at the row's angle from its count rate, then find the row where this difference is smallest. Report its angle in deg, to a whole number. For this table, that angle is 514 deg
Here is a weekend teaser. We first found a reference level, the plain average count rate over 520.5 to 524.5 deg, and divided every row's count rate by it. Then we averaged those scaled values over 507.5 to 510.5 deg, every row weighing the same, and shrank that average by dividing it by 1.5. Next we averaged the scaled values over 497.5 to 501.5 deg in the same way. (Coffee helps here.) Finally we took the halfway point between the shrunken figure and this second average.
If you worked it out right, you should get 1.7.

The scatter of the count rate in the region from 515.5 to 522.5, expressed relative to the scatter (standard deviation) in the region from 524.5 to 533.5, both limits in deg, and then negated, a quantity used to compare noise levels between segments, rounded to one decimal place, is -0.1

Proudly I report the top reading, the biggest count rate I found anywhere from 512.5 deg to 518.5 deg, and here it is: 32.9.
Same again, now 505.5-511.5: 50.1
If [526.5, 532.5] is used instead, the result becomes 42.9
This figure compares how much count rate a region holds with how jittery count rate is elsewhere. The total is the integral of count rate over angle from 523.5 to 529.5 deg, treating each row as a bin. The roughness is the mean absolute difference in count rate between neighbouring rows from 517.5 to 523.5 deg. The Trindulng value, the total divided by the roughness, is 235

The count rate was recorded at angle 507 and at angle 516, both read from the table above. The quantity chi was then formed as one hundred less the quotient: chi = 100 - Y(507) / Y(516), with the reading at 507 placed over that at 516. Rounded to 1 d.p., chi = 98.3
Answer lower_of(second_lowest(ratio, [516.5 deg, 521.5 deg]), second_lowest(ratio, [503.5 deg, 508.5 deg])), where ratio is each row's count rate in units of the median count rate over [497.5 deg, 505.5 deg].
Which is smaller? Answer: 0.45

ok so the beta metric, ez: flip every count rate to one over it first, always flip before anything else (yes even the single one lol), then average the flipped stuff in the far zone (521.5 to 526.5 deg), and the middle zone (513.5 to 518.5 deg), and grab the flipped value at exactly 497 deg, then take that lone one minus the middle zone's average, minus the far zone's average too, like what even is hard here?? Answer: -0.059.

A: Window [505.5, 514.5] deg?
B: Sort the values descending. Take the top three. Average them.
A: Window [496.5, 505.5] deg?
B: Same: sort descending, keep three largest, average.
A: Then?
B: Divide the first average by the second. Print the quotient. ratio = 0.71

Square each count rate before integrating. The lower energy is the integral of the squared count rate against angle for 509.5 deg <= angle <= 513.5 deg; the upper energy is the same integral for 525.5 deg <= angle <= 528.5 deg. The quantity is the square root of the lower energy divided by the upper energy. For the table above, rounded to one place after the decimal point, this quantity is 1.7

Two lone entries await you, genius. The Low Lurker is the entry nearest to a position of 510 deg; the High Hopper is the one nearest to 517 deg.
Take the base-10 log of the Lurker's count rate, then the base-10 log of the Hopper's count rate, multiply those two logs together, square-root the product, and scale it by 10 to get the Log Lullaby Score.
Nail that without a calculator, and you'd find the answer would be 15.1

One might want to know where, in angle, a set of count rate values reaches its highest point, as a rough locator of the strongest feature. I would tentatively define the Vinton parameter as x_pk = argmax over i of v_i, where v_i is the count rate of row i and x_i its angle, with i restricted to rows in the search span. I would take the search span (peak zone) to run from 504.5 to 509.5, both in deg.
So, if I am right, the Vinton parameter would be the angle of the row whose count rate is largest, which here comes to 506 deg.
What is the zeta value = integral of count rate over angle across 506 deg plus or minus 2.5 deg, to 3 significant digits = 243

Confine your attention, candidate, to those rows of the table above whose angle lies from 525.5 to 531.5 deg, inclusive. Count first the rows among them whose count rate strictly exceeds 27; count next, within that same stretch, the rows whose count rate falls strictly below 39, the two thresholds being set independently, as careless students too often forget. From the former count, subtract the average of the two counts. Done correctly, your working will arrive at -2.0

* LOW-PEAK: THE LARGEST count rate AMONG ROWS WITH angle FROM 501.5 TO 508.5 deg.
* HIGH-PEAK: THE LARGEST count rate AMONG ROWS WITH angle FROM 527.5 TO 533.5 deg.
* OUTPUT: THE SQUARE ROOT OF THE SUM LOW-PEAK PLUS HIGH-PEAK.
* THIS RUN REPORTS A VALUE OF 10.54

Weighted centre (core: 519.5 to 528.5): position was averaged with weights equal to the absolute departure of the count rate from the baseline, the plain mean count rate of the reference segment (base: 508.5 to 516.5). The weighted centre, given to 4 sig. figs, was 524.3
